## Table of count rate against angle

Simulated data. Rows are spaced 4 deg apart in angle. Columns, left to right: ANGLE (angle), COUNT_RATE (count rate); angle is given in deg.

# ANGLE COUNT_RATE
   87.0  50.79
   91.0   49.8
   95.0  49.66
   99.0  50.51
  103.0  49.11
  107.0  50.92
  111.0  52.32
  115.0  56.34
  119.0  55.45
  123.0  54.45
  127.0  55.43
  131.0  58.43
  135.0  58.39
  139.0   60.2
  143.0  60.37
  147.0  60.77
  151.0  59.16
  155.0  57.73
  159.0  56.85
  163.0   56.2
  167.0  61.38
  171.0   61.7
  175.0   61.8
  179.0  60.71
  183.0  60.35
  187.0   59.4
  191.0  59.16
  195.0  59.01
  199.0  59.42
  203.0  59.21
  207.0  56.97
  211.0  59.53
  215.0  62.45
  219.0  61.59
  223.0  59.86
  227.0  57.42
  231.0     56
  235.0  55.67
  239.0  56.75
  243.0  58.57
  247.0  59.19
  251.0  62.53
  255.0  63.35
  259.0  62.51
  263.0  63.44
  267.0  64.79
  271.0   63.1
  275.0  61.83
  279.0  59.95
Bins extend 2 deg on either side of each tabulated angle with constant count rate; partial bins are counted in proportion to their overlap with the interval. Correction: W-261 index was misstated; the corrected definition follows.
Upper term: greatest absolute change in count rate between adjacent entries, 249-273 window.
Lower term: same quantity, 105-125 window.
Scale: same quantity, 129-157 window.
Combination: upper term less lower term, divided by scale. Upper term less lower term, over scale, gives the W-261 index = -1.3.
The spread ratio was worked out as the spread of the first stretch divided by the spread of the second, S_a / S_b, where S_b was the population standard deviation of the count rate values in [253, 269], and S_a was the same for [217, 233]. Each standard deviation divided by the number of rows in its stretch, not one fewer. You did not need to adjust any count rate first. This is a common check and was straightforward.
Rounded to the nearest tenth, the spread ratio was 2.6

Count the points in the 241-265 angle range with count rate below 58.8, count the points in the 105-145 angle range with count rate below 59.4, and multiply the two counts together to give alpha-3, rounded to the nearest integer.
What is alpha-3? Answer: 8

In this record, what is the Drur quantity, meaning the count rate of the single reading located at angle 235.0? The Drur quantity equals 55.67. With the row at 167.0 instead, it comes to 61.38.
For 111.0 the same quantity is 52.32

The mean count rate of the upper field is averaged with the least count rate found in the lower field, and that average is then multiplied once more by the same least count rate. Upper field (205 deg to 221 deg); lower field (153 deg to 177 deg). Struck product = 3269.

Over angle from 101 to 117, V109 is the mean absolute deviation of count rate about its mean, 2.2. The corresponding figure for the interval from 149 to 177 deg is 2.0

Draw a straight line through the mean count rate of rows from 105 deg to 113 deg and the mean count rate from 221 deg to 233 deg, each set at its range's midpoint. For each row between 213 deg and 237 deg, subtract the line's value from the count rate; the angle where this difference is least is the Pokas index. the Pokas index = 235.0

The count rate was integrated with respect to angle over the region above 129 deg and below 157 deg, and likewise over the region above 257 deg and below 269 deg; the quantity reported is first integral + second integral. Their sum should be 2423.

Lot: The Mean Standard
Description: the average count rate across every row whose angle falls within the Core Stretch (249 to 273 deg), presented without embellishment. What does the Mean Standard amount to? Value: 63.3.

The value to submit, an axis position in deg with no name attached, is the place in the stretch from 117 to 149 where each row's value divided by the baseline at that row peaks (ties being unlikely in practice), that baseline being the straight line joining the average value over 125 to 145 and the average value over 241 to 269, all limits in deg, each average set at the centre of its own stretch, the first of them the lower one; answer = 147.0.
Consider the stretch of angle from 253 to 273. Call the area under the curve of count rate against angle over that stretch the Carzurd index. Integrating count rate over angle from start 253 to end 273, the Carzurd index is 1269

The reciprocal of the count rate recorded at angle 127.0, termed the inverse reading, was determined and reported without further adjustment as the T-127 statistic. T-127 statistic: 0.0180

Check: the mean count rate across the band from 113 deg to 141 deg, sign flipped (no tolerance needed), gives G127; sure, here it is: -57.0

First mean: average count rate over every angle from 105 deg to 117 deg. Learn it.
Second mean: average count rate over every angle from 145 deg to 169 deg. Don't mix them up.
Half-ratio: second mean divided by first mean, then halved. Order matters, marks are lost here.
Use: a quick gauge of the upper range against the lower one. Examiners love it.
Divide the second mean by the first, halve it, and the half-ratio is 0.55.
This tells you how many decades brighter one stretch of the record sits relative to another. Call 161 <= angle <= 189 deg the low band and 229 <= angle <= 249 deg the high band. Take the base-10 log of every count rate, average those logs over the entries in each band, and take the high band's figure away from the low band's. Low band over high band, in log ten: 0.022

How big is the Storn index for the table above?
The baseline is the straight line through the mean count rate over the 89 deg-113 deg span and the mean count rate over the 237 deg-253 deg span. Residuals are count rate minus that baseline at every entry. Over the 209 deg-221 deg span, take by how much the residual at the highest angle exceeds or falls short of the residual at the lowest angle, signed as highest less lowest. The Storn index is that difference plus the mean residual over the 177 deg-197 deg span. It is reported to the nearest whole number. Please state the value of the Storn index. 6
